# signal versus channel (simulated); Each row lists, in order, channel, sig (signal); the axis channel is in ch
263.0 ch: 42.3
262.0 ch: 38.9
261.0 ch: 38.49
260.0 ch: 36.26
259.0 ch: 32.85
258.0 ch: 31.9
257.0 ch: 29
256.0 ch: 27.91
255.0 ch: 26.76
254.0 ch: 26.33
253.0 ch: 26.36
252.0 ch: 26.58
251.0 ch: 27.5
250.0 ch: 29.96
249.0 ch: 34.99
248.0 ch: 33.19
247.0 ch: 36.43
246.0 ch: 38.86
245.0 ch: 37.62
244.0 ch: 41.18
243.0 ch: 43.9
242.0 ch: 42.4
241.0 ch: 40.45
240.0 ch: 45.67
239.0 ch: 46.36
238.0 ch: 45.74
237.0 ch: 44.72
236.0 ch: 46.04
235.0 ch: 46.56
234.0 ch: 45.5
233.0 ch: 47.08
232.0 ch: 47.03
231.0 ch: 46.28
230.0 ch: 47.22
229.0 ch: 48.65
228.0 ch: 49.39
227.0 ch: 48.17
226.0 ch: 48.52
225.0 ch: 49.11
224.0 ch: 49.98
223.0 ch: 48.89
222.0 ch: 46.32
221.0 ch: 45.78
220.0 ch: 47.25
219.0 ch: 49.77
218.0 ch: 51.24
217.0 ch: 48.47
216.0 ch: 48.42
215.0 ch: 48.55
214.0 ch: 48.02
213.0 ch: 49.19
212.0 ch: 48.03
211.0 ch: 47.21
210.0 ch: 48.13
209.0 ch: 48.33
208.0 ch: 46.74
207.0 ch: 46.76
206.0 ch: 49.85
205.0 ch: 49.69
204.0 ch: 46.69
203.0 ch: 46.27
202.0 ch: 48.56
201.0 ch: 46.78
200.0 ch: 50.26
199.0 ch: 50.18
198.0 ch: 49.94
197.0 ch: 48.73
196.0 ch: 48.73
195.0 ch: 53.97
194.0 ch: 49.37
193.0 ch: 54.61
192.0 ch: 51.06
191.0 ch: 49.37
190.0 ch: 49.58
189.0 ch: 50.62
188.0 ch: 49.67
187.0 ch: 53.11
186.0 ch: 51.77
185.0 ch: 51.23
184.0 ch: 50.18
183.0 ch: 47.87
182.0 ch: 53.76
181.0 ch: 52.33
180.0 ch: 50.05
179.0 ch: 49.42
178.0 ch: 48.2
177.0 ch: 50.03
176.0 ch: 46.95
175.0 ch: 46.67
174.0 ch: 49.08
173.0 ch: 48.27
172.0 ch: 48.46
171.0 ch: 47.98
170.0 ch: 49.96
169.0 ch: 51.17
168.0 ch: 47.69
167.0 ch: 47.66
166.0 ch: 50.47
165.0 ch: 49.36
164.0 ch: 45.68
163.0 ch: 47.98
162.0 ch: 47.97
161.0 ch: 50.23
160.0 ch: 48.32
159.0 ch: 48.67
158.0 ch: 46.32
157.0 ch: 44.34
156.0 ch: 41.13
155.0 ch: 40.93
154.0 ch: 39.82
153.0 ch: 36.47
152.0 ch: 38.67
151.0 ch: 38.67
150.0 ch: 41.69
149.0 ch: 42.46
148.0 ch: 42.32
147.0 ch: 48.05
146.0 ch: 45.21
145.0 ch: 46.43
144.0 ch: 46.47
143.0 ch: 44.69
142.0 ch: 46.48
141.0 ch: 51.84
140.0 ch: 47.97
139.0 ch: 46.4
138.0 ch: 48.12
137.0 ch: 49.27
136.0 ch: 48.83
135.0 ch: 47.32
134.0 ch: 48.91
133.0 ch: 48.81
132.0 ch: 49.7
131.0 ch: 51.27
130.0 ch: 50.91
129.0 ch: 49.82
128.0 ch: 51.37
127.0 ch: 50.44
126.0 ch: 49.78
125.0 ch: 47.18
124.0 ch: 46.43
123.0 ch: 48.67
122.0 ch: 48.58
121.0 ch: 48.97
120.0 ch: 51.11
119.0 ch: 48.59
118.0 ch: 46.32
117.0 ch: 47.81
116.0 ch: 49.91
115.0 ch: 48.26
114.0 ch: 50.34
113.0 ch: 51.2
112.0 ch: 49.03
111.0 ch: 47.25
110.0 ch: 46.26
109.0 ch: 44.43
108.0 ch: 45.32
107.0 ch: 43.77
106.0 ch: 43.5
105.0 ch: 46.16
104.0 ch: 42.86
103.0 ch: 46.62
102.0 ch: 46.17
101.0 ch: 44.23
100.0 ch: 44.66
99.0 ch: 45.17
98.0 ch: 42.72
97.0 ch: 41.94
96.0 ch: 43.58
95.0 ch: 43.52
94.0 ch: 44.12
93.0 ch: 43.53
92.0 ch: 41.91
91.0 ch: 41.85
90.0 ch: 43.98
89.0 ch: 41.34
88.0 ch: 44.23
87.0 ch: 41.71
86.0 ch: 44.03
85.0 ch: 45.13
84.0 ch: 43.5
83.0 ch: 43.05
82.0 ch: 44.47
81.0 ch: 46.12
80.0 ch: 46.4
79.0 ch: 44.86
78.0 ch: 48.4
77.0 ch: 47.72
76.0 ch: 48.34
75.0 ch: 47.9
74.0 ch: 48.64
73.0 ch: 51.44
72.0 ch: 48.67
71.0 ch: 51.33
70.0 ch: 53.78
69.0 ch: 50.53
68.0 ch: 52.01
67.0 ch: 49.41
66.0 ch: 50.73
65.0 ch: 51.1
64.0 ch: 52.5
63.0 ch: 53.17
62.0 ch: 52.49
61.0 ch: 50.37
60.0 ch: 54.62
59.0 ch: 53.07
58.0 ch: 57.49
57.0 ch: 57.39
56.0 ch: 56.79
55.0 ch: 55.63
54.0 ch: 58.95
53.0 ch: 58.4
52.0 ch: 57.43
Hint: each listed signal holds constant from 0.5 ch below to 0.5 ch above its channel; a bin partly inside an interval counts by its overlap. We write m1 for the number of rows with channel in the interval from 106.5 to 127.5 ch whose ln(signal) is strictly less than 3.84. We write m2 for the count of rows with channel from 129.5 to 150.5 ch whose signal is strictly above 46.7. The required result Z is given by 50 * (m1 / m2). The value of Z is 25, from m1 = 6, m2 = 12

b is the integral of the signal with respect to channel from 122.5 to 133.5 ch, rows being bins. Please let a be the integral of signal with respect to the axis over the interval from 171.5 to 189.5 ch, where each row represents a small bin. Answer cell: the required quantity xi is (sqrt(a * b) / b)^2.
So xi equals 1.6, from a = 898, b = 544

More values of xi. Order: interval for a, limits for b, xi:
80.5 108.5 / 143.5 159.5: 1.8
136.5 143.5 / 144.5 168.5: 0.3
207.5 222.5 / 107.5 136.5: 0.5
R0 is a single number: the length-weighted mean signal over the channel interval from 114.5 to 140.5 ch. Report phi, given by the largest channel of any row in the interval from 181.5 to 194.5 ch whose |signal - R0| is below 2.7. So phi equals 194.0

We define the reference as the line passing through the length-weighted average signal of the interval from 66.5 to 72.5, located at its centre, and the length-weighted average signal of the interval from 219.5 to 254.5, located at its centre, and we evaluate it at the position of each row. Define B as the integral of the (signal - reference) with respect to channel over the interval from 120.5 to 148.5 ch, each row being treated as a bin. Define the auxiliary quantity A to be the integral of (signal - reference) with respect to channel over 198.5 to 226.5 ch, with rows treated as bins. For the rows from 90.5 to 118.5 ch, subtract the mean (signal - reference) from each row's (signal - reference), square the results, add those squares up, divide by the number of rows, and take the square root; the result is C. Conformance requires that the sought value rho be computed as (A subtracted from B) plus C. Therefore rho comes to -114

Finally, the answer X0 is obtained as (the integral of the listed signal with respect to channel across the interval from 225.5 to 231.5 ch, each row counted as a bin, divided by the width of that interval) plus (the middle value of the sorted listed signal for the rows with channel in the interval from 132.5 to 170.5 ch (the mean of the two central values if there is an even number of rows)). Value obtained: 96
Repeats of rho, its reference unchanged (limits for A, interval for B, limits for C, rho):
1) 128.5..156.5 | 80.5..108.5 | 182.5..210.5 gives -118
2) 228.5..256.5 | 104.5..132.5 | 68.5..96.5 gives 76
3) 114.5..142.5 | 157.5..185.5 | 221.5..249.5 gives 70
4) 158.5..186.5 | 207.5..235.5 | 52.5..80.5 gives 42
